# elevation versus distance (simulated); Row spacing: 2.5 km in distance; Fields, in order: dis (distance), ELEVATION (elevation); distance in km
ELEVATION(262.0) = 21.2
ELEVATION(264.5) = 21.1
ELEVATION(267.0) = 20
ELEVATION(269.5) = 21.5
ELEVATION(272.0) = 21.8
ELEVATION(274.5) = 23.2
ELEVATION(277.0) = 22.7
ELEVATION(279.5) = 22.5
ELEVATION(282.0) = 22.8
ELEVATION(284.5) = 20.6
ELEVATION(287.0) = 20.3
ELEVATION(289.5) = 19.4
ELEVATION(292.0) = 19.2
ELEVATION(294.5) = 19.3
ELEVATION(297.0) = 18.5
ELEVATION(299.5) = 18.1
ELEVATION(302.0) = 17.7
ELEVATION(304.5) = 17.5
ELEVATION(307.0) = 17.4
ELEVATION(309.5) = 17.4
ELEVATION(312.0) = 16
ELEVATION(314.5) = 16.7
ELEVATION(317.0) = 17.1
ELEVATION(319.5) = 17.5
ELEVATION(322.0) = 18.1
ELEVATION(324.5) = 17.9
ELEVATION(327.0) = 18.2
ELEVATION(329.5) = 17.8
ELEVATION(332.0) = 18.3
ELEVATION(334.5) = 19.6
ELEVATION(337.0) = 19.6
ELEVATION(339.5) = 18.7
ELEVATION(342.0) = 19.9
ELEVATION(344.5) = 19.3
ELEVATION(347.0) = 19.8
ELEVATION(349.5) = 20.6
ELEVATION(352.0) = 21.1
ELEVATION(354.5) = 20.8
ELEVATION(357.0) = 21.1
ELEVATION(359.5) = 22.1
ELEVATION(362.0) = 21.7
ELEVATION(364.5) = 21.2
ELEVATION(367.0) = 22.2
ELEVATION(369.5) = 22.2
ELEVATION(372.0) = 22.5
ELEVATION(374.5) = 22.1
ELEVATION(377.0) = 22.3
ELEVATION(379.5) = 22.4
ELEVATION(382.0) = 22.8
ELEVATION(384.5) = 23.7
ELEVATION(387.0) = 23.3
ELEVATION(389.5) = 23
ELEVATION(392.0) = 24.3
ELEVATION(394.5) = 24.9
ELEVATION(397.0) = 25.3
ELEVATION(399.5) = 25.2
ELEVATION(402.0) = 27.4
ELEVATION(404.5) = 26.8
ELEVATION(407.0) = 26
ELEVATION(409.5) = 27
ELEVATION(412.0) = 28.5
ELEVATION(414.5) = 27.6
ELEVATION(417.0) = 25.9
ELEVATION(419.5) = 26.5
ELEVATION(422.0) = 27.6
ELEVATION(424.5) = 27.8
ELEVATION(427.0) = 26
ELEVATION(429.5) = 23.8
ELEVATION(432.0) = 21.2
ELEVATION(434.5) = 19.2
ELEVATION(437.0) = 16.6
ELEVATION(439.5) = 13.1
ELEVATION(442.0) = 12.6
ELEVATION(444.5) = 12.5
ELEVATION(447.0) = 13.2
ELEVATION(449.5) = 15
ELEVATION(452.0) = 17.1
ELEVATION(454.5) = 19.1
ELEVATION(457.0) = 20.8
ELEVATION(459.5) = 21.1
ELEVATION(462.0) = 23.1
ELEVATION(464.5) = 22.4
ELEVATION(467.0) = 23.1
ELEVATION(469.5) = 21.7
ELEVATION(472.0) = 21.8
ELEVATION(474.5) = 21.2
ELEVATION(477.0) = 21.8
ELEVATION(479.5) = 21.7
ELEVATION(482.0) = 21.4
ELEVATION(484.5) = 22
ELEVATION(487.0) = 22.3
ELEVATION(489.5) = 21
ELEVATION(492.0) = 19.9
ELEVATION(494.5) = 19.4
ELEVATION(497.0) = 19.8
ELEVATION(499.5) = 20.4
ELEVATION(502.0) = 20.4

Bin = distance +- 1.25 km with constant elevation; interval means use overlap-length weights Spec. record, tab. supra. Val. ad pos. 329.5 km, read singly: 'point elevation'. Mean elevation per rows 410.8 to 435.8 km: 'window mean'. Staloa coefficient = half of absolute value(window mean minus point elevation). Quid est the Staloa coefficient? 3.8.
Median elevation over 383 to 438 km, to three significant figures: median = 25.6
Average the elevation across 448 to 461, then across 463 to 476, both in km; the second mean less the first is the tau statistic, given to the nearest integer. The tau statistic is 3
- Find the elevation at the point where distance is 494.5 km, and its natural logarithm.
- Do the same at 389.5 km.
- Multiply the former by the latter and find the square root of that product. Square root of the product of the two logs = 3.05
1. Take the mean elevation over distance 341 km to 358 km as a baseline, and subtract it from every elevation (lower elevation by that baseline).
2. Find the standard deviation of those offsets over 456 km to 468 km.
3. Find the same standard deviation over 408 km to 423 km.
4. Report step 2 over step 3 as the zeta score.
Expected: 1.2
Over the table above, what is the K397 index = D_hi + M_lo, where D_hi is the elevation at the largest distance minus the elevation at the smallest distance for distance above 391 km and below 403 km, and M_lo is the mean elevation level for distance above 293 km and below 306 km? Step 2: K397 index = 21.3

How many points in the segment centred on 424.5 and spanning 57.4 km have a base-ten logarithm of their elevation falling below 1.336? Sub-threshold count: 9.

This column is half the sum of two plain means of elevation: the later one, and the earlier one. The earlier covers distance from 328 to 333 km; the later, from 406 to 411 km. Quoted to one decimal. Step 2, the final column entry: 22.3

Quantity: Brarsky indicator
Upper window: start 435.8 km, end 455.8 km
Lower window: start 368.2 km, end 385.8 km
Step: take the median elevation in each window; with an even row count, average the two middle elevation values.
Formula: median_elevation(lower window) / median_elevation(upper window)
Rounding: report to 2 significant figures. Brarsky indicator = 1.6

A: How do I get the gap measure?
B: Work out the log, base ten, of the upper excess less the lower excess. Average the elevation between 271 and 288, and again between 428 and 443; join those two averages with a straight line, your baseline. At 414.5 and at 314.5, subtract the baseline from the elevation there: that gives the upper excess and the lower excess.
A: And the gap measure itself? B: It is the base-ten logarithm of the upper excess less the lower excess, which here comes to 1.13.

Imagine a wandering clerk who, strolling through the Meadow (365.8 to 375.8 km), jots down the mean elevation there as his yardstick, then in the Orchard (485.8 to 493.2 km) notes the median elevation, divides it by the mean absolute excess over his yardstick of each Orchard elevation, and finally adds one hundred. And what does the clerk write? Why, 117.3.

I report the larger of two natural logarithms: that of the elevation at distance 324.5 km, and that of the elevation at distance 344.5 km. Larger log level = 2.96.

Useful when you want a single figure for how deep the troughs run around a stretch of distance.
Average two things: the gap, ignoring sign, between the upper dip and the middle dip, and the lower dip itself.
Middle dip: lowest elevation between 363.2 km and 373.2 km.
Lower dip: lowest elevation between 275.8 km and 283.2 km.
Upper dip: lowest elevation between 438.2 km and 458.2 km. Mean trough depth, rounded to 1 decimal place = 15.6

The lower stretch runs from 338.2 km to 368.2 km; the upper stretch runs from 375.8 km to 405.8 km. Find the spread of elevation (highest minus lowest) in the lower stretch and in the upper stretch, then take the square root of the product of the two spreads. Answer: 4.2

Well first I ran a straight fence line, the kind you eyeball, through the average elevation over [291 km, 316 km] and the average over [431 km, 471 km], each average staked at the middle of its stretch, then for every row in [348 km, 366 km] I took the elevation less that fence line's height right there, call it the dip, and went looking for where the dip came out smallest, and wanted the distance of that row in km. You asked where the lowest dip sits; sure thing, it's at 349.5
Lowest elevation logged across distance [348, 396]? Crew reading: 20.6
